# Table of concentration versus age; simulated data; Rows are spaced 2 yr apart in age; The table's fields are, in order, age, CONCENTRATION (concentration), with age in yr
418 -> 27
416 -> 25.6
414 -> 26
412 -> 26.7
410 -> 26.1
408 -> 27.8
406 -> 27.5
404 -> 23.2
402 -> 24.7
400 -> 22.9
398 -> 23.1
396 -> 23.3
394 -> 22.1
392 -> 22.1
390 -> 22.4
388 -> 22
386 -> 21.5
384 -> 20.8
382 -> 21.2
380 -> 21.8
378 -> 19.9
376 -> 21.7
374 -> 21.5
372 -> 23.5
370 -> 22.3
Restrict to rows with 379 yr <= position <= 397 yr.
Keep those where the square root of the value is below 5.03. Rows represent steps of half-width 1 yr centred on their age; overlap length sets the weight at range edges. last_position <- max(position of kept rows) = 396 yr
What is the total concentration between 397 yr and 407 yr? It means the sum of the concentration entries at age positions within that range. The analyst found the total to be 121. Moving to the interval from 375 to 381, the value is 63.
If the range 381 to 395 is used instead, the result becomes 152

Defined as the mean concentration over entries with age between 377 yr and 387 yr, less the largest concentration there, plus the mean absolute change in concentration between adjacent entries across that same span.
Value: 0.14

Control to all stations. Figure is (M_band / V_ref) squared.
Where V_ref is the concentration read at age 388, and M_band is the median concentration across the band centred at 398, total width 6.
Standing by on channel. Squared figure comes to 1.10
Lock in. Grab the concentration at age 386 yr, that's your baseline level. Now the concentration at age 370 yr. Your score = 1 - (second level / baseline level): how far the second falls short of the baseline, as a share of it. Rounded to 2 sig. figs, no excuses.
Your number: -0.037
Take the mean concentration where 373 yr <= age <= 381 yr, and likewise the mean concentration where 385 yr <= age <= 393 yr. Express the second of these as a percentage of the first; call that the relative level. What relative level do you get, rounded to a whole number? 104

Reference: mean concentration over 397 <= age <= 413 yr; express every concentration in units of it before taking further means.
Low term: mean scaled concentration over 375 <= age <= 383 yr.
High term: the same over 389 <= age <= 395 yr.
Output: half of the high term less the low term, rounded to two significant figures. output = 0.021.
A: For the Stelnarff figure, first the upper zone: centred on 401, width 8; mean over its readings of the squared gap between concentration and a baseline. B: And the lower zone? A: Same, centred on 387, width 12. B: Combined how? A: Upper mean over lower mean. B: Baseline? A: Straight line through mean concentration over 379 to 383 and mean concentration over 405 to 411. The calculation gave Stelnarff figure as 4.1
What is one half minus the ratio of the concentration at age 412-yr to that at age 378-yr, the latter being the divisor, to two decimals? -0.84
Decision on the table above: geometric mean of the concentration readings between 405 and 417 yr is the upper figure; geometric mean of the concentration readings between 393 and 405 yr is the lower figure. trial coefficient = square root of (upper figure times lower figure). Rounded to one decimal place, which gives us 24.8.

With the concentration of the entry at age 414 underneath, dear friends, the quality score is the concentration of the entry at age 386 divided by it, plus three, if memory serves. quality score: 3.83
